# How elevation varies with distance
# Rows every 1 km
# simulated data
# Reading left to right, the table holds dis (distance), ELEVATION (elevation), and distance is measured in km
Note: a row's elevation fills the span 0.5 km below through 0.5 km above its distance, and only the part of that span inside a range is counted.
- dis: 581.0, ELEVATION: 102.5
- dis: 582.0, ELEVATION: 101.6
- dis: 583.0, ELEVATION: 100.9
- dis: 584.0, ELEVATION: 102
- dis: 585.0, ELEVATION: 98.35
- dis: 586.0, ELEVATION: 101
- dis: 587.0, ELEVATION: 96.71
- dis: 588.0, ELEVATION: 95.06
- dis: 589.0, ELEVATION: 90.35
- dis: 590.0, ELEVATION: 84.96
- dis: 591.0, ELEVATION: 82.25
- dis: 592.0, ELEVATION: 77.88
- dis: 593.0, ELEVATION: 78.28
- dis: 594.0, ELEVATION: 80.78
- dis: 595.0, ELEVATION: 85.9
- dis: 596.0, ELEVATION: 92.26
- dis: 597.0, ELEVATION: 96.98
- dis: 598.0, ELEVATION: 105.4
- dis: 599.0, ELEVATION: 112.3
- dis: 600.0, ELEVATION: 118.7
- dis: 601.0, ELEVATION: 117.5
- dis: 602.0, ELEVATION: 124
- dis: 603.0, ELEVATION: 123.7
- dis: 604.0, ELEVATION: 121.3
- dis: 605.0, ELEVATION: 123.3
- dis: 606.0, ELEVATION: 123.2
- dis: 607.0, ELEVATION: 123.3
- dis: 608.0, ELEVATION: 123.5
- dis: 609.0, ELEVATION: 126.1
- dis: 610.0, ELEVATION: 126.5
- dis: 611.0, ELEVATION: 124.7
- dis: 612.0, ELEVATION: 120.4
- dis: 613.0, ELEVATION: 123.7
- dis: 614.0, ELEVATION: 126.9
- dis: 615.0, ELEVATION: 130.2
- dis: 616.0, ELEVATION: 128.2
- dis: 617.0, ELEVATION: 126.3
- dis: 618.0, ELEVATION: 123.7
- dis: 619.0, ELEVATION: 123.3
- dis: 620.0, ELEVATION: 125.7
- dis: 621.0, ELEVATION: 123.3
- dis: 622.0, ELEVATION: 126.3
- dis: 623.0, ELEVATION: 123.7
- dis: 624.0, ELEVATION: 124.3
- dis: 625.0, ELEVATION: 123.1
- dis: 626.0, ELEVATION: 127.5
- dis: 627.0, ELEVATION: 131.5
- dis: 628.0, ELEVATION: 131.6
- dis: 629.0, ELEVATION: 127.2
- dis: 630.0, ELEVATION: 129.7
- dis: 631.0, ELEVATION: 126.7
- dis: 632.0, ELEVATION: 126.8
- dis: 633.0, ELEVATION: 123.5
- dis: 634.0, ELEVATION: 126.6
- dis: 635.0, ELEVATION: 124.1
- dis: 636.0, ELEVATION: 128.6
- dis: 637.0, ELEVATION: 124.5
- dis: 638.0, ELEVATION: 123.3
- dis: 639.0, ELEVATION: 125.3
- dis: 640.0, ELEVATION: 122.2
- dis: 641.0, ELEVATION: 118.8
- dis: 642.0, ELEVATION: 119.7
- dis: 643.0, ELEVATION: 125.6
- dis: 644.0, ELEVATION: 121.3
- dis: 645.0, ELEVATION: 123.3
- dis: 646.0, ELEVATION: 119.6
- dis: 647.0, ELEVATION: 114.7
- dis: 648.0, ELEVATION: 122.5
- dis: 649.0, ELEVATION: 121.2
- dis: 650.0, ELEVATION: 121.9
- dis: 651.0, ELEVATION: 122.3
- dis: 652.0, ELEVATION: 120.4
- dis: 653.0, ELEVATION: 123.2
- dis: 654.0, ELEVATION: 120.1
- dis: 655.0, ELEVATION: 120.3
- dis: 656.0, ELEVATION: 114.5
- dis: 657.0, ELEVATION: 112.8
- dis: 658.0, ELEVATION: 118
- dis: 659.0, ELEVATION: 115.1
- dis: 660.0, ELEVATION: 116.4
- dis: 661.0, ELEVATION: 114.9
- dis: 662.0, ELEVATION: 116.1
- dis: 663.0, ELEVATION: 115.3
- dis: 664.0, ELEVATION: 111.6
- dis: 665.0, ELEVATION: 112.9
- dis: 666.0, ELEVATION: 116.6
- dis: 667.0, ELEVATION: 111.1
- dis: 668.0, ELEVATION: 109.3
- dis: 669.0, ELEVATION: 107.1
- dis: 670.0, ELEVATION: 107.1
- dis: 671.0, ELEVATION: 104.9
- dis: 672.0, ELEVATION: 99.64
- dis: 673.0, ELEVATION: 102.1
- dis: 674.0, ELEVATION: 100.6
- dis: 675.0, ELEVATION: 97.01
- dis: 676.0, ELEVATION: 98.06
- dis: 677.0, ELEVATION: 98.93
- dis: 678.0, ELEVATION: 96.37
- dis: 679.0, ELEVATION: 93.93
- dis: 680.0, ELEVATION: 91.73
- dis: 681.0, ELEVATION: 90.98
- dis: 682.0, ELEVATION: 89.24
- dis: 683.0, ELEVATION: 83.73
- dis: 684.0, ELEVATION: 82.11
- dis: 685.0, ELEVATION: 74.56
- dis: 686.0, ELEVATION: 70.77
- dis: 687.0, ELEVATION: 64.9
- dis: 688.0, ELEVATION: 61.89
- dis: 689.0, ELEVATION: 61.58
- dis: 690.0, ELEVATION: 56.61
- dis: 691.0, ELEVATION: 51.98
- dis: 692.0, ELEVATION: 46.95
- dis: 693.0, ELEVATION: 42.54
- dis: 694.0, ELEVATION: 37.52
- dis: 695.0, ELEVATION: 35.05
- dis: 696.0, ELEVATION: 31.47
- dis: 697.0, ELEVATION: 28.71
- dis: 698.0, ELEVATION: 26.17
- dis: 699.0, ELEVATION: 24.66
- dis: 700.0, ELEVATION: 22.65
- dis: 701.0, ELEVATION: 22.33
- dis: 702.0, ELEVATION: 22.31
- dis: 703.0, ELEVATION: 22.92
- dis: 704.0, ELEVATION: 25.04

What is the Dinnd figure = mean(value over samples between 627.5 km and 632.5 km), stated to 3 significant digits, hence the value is 128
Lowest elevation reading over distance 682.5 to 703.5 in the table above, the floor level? 22.31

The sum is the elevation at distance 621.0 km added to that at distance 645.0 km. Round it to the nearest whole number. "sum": 247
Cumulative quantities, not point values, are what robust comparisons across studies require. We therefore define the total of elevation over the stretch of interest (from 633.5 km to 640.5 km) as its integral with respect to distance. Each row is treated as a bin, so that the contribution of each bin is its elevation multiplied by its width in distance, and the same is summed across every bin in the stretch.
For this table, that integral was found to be 875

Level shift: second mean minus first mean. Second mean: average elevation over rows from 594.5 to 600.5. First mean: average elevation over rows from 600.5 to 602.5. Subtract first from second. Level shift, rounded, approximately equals -19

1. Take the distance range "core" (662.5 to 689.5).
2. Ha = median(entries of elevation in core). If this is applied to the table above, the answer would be 98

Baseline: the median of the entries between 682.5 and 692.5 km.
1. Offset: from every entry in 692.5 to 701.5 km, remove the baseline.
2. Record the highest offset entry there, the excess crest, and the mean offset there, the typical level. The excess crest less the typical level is 12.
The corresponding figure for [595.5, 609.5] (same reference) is 10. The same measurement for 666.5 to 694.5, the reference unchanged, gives 28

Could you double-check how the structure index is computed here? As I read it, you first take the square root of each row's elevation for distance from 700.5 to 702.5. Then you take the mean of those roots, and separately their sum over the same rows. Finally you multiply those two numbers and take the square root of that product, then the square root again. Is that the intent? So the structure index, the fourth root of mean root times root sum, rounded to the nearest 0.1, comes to 2.6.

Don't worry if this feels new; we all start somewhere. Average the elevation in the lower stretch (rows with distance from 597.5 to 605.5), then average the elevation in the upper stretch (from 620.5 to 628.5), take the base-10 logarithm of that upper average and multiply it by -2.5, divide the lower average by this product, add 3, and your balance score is -19.5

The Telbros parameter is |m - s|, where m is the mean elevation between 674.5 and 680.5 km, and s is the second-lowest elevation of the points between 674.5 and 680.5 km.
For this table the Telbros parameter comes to 2.1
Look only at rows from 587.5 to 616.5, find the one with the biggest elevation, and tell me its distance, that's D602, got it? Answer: 615.0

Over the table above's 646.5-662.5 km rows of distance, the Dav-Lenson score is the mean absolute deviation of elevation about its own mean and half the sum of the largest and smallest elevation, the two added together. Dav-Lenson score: 121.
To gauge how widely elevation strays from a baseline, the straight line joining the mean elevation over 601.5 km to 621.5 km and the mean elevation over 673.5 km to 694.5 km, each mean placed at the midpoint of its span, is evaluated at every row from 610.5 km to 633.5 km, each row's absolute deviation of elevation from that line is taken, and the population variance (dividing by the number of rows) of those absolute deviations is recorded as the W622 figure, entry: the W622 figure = 30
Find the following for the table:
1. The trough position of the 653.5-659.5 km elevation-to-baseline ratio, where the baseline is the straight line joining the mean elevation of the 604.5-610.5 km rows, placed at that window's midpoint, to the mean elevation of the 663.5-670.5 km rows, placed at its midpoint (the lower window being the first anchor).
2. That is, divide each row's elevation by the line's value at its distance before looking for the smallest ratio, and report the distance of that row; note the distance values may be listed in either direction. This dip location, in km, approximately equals 657.0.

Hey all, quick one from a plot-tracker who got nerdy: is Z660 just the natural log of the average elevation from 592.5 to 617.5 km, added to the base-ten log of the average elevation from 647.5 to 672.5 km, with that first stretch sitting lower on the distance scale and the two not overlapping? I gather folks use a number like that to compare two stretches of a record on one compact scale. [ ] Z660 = 6.81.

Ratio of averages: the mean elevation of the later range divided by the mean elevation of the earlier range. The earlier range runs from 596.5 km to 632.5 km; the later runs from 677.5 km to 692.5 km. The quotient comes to 0.60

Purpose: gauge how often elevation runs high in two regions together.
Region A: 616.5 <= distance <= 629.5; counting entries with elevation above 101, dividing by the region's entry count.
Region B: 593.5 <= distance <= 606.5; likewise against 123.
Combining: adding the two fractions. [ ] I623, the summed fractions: 1.31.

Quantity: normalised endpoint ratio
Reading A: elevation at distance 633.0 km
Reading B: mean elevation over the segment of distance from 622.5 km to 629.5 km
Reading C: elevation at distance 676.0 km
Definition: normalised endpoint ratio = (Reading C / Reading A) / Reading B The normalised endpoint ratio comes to 0.0063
